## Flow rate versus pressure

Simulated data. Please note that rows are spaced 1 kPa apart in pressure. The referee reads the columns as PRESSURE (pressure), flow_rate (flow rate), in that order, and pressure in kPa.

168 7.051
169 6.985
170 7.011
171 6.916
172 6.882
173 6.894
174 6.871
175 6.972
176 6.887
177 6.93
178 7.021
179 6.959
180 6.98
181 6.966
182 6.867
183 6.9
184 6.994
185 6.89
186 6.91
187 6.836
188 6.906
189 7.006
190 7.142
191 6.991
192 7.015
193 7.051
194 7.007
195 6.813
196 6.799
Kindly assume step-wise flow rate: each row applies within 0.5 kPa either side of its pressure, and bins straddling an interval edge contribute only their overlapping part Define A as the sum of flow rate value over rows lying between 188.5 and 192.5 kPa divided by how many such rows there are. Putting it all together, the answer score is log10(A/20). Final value -0.454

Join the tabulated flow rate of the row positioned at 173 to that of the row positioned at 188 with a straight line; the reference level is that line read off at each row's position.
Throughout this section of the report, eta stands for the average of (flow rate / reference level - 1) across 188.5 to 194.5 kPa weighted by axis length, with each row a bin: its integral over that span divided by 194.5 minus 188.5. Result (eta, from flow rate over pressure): 0.0183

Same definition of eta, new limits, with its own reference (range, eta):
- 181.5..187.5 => -0.0005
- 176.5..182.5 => 0.0079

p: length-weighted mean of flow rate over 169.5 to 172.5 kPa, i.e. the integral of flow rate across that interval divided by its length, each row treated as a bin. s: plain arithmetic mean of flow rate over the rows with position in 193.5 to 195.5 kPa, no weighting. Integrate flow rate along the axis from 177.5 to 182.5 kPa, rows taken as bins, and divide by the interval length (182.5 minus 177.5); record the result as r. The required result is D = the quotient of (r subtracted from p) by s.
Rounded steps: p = 6.94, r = 6.96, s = 6.91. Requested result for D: -0.003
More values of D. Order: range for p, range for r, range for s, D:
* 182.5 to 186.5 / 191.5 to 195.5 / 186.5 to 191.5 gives -0.007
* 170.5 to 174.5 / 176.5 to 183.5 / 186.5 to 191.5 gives -0.008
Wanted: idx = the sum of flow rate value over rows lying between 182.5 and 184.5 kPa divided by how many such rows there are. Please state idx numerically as 6.95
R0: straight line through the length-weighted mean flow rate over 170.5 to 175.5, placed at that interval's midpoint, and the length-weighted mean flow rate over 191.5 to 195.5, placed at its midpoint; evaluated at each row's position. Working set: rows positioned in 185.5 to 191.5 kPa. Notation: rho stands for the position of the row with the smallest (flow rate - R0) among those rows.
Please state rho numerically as 187 kPa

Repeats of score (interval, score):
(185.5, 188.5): -0.463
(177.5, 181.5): -0.457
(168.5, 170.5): -0.456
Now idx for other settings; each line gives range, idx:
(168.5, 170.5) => 7.00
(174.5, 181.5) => 6.96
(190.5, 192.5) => 7.00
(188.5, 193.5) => 7.04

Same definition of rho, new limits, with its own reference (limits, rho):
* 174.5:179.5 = 176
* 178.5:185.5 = 182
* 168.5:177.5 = 174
